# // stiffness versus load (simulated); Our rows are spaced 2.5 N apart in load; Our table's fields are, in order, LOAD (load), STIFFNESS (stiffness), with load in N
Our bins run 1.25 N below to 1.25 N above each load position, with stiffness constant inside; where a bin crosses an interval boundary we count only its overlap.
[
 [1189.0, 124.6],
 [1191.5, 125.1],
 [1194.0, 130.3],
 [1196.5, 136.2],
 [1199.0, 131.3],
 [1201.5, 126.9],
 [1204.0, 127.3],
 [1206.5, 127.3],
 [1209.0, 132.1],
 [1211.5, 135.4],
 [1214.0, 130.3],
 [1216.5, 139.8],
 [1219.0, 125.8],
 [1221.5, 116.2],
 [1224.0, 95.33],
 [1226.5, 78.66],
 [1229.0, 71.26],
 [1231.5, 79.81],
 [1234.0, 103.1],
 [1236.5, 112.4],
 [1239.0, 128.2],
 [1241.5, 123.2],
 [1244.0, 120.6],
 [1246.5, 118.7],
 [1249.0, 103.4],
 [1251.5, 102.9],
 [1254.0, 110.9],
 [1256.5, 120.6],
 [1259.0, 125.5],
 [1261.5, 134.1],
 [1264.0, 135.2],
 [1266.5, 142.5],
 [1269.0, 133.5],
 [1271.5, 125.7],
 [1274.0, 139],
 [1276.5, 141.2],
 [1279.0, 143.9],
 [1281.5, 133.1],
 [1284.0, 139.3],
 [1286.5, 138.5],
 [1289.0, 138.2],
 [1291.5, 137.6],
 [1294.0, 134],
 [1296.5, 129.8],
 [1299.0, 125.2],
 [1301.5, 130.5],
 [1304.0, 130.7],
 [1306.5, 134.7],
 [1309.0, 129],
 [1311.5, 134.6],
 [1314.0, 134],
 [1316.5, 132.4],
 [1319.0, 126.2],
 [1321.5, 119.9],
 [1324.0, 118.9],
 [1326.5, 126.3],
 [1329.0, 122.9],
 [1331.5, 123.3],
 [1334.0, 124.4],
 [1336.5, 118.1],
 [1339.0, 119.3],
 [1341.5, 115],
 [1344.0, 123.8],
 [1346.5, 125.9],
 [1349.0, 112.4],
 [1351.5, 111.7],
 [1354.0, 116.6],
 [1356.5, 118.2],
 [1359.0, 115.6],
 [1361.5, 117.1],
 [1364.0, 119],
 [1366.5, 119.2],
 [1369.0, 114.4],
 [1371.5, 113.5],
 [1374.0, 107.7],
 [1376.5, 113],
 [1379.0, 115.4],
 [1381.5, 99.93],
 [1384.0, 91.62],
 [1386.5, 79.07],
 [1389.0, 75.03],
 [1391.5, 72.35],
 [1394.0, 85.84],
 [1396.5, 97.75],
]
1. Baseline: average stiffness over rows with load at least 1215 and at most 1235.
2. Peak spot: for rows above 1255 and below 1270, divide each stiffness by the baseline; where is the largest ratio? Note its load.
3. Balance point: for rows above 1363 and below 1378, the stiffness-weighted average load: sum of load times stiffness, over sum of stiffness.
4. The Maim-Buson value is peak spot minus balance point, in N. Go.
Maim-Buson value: -103.6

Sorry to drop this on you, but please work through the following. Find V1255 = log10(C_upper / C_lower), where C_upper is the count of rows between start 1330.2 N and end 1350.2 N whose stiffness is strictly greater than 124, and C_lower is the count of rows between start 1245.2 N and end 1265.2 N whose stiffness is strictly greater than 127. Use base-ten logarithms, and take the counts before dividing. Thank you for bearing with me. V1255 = 0.00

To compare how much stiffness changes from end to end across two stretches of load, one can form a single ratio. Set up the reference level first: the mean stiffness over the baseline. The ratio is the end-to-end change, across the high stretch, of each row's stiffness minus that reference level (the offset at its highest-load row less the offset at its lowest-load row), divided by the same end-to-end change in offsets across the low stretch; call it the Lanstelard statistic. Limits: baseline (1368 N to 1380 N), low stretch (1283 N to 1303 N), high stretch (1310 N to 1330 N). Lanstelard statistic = 1.3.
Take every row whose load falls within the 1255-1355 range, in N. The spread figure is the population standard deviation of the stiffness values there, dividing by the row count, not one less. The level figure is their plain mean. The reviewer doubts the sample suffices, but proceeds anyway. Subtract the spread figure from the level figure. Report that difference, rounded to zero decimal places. 120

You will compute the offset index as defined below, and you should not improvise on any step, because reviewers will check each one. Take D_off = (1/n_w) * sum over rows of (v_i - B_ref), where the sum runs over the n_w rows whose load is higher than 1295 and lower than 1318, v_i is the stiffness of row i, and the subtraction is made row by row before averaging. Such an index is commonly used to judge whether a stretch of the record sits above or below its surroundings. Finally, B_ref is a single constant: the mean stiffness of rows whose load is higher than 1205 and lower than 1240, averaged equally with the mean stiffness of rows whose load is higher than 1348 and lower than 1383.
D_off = 18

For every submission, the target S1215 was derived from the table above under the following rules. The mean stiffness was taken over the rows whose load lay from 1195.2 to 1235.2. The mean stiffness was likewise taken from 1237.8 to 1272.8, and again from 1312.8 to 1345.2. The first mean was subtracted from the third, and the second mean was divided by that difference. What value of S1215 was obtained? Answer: 17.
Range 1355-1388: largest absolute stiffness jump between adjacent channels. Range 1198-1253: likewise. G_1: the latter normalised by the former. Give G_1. 1.51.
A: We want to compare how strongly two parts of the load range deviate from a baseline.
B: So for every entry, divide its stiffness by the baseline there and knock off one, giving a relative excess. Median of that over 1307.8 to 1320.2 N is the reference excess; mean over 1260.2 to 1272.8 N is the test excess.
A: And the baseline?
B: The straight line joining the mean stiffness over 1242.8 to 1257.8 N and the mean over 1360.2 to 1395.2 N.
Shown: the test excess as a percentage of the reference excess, 86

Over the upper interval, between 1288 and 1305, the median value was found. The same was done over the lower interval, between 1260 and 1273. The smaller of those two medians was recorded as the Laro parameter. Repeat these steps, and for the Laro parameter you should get 131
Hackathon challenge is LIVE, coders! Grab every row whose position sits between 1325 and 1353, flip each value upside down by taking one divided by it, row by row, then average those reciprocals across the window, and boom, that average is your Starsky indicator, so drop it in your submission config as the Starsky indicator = 0.0083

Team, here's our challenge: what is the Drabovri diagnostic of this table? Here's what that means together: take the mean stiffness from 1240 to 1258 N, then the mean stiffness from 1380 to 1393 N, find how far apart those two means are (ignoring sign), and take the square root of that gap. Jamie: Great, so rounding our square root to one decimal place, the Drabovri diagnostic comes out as 5.5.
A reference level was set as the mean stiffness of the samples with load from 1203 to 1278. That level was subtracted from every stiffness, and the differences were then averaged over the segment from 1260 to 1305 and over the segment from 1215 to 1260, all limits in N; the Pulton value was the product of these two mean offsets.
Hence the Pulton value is -150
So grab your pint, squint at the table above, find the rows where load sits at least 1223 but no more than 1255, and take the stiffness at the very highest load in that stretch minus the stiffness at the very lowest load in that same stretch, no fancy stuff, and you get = 16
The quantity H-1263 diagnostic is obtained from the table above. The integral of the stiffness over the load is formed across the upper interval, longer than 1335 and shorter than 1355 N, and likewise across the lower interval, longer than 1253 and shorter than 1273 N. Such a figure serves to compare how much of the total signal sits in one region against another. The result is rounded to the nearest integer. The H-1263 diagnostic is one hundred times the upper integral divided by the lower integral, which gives 92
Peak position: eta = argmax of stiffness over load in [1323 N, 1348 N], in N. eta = 1326.5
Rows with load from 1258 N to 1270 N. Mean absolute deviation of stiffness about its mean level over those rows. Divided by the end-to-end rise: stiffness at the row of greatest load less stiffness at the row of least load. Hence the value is 0.5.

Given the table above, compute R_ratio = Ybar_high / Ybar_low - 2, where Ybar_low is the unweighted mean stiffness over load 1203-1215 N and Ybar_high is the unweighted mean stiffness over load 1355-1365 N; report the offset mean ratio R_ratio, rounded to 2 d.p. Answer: -1.10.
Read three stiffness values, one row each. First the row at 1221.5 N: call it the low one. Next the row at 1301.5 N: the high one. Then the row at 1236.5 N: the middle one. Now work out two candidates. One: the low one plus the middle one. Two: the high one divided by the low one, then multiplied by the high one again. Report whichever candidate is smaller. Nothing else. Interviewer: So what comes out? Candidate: 147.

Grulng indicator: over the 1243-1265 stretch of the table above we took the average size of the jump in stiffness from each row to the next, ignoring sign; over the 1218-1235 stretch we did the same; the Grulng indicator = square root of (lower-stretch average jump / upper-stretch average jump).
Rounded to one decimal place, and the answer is 1.5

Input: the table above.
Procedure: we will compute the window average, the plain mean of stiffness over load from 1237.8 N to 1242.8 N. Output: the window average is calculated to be 126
